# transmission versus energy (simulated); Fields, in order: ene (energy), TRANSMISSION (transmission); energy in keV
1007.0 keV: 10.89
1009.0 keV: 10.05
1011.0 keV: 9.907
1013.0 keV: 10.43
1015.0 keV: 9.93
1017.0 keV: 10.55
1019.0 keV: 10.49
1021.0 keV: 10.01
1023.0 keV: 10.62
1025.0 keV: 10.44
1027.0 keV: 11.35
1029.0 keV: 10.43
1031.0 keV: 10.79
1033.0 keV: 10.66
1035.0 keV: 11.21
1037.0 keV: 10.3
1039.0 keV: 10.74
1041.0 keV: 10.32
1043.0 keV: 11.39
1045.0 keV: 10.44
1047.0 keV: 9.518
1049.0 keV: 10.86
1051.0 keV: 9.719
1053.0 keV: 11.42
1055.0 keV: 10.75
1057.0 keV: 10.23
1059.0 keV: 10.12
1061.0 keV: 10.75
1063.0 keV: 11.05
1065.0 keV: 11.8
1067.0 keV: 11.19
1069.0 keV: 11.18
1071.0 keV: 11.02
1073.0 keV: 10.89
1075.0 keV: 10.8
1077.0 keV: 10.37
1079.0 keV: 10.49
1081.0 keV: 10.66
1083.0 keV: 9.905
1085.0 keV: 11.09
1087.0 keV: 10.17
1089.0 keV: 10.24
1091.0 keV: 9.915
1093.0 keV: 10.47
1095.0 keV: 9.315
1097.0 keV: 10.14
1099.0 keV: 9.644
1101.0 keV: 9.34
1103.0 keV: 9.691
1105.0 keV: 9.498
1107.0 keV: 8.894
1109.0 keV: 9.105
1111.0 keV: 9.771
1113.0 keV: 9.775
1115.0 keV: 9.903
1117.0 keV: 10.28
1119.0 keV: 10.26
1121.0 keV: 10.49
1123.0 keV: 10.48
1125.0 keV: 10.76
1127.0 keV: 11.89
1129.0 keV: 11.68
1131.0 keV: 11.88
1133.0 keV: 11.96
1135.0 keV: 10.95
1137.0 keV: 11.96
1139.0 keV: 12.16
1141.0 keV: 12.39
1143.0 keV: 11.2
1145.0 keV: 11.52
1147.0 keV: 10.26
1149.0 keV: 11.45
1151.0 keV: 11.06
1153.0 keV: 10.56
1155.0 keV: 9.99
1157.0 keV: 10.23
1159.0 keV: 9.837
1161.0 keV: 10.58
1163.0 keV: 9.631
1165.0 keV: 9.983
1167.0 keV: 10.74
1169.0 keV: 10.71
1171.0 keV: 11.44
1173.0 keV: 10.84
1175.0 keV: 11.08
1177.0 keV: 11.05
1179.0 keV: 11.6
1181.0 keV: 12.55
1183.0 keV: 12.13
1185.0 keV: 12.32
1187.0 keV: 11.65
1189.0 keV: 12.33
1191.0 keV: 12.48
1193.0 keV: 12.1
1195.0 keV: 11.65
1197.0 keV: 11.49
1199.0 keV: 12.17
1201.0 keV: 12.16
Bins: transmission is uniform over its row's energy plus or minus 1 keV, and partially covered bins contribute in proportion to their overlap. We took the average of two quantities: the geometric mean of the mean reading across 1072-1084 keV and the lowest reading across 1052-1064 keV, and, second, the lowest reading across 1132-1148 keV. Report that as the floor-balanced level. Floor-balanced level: 10.3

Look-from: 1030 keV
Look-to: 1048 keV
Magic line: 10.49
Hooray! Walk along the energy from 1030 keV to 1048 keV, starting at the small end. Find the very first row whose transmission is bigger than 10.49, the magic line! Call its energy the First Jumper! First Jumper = 1031.0 keV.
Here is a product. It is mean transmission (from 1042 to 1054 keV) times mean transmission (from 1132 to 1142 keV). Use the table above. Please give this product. 125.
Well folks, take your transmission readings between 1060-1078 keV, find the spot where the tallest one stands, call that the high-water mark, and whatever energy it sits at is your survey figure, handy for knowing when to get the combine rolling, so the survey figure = 1065.0 keV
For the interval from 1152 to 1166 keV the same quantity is 1161.0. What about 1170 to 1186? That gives 1181.0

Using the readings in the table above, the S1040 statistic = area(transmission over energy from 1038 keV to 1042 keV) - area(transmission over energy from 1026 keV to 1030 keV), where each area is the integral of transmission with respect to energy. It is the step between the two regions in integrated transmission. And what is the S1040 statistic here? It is -1.4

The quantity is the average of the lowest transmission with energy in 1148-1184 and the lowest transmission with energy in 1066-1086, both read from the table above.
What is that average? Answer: 9.8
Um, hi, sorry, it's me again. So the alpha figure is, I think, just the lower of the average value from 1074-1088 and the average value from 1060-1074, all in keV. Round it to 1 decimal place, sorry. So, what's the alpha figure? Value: 10.5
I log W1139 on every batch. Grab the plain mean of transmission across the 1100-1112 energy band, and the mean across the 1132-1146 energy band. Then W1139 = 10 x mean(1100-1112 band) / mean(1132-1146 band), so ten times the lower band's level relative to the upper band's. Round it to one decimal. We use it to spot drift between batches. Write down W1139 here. 8.0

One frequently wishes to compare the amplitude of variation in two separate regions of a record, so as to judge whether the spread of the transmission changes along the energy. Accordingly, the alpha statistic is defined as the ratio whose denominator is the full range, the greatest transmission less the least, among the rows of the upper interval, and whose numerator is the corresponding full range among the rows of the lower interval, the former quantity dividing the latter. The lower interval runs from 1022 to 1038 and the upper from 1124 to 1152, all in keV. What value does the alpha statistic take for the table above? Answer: 0.49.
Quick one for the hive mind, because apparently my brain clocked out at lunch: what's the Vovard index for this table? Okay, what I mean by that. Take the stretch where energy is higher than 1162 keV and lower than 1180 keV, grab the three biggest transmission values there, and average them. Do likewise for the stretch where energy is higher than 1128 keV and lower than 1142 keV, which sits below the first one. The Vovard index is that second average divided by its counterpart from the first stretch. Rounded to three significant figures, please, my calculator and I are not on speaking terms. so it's 1.07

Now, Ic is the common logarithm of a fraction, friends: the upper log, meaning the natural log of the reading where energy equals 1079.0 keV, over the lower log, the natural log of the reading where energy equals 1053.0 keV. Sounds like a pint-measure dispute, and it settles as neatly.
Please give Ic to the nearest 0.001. -0.015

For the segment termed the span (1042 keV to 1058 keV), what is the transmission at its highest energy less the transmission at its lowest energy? -1.2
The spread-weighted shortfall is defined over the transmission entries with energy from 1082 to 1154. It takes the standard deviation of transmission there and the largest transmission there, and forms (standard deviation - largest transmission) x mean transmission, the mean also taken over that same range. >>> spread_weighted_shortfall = -121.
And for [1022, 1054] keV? -116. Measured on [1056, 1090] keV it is -121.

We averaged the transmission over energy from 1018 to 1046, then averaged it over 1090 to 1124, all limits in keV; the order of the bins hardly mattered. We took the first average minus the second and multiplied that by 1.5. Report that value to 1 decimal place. 1.3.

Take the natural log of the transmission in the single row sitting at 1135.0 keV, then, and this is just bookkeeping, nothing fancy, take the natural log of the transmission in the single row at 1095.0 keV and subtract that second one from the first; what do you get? 0.16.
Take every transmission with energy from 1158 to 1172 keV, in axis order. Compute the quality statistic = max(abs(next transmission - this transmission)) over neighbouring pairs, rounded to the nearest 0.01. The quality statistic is 0.95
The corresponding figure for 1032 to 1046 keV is 1.07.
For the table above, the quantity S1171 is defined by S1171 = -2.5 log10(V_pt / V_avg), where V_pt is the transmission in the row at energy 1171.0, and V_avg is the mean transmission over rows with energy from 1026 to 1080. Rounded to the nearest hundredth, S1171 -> -0.07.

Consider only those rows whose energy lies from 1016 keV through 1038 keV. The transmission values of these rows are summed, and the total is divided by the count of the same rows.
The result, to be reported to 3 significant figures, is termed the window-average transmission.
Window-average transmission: 10.6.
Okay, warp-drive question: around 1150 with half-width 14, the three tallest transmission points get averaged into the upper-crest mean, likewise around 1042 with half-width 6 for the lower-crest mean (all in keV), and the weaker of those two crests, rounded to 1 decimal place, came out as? 10.9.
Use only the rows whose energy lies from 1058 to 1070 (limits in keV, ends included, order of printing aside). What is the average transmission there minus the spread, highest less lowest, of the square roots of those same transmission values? 10.8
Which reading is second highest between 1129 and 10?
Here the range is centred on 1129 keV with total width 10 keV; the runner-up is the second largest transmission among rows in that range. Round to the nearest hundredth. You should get 11.89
